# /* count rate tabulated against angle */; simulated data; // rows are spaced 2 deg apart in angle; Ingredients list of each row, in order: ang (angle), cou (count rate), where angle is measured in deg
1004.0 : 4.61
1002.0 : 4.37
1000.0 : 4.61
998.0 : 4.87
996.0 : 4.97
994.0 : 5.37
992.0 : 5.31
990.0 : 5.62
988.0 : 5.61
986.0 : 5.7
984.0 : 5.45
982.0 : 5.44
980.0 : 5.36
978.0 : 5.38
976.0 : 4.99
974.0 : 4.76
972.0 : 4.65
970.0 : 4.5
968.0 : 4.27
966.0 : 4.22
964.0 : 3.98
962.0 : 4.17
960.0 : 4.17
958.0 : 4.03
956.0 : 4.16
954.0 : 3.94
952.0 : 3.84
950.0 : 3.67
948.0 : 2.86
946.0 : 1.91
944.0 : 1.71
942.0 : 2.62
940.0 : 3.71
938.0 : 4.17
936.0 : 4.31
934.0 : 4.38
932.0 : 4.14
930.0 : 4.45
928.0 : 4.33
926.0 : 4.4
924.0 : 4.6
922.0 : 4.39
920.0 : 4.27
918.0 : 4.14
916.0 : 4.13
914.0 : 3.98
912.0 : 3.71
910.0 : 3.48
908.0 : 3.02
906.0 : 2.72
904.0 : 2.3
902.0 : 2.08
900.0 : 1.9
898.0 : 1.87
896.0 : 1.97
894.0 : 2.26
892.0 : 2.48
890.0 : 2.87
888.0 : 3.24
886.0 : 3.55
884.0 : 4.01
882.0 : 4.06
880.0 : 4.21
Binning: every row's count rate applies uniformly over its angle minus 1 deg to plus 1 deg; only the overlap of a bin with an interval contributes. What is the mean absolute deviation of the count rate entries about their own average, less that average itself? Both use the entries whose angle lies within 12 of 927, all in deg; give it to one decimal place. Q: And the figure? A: -4.2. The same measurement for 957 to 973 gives -4.1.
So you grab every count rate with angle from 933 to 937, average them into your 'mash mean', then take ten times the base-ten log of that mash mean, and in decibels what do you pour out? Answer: 6.4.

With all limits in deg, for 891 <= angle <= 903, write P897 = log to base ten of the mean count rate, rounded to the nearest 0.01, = 0.32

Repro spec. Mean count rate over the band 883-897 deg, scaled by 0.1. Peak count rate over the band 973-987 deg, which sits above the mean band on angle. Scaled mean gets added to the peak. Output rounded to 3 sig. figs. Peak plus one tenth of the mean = 5.99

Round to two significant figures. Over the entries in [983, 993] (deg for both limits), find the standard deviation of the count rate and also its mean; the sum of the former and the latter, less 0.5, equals 5.2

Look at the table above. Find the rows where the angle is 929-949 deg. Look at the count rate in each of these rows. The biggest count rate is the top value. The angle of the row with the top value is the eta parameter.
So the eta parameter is 930.0 deg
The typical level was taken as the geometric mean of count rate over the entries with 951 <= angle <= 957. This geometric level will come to 4.0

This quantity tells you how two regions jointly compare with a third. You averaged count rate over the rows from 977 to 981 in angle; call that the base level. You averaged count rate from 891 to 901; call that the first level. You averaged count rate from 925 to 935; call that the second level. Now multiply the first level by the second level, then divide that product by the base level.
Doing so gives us 1.7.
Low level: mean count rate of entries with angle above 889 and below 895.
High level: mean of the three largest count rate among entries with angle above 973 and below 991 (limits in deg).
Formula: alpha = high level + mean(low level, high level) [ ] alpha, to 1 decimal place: 9.7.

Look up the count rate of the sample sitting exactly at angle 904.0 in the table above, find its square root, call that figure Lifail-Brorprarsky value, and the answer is 1.52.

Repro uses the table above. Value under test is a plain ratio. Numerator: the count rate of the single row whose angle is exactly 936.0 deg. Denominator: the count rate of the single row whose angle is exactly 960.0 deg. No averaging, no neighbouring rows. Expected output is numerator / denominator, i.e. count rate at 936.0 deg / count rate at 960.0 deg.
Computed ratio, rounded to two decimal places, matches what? 1.03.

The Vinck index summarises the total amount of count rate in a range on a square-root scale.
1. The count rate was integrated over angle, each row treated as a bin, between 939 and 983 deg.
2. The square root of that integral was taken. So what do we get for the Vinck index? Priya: 13.3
